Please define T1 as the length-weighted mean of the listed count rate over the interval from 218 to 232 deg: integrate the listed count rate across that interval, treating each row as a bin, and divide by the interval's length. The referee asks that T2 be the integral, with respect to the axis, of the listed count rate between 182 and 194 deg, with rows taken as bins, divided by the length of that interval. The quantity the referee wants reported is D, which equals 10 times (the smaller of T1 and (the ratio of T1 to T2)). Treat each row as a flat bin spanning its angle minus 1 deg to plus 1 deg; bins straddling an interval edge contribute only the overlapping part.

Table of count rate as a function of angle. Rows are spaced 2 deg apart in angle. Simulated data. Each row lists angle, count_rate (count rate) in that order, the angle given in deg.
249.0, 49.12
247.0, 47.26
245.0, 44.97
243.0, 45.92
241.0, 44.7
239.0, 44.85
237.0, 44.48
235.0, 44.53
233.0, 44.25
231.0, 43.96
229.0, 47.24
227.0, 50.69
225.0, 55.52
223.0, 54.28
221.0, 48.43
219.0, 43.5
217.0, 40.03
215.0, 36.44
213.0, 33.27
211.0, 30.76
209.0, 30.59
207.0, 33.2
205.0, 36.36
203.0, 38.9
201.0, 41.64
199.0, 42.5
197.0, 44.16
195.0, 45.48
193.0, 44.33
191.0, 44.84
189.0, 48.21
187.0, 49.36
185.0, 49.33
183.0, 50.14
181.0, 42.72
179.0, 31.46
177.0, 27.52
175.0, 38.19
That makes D 10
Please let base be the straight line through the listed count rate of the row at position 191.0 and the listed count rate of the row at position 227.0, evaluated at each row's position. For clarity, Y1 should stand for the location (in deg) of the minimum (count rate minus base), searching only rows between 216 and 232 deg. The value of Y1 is 217.0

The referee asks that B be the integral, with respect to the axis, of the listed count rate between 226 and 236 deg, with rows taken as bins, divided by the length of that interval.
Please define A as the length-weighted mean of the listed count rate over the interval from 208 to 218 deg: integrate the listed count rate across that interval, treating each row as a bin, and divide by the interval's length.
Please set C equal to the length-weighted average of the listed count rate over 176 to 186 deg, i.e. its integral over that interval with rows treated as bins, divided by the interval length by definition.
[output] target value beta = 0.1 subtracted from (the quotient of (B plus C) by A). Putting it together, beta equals 2.42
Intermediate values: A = 34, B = 46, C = 40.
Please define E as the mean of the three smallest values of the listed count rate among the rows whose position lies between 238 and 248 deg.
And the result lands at 44.8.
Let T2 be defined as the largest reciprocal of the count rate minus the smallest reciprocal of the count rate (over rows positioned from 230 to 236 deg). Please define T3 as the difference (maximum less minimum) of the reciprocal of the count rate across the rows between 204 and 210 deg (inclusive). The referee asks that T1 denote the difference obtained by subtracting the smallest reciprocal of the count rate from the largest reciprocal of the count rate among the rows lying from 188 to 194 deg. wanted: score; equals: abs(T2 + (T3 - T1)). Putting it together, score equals 0.0037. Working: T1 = 0.0018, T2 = 0.0003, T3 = 0.005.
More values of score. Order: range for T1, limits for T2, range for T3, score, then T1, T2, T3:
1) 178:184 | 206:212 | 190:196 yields 0.0087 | 0.0118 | 0.0026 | 0.001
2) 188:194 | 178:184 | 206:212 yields 0.0126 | 0.0018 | 0.0118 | 0.003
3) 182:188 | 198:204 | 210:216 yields 0.0069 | 0.0003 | 0.0022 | 0.005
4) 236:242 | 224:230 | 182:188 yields 0.0033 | 0.0002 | 0.0032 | 0.000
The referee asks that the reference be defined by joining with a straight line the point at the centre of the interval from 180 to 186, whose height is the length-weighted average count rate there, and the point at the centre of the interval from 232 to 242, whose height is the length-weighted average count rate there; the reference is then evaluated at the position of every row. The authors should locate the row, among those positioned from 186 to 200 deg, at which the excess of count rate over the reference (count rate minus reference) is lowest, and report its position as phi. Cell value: 199.0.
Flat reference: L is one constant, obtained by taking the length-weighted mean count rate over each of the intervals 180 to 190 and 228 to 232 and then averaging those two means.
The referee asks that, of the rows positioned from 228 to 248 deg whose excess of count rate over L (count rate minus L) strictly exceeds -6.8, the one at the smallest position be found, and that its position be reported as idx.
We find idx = 229.0 deg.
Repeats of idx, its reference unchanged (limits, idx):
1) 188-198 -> 189.0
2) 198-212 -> 199.0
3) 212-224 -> 217.0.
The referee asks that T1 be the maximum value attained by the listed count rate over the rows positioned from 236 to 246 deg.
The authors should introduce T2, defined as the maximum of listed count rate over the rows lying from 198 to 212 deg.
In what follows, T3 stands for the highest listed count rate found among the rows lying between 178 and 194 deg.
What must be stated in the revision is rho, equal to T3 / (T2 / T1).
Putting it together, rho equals 54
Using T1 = 45.92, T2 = 42.5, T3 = 50.14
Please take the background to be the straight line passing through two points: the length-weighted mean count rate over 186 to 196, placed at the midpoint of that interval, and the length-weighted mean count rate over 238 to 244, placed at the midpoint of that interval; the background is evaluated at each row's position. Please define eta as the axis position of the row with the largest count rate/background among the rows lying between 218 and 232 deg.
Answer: 225.0 deg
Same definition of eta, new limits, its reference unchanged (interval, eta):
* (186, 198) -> 187.0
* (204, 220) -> 219.0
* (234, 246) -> 243.0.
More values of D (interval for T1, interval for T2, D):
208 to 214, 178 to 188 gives 7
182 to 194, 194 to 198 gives 11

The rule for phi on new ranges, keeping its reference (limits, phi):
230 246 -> 231.0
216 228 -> 217.0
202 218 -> 209.0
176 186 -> 177.0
